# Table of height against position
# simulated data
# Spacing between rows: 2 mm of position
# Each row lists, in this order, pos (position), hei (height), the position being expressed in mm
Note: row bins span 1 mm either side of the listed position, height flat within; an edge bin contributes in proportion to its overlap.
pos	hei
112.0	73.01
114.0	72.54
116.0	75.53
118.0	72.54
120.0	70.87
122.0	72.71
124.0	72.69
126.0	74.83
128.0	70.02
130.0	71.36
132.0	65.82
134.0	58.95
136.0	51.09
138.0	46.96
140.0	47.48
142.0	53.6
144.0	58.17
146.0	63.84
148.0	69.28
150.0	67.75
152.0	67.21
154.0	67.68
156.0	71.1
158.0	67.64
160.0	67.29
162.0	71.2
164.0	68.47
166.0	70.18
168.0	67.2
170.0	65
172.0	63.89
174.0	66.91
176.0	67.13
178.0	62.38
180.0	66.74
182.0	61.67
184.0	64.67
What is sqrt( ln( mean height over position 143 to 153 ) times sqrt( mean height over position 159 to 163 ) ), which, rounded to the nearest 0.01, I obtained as 5.90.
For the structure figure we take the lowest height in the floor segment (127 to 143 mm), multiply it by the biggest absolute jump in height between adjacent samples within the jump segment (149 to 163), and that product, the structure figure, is 184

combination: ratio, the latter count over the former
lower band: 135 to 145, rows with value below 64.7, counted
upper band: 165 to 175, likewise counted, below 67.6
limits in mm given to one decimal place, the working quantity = 0.8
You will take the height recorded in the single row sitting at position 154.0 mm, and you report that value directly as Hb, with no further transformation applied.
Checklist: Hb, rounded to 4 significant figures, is 67.68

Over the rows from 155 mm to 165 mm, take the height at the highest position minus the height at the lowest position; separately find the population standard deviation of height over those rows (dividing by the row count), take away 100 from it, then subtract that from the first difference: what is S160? 96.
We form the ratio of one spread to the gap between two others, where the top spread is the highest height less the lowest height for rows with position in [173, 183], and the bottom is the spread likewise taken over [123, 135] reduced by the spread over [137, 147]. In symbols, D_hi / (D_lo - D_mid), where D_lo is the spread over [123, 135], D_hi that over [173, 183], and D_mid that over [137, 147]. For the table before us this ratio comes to -5.5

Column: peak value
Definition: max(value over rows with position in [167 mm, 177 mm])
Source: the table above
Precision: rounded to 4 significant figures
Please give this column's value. 67.20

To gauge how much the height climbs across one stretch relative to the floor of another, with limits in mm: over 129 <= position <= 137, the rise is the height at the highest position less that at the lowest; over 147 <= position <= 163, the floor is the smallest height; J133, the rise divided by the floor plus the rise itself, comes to -20.6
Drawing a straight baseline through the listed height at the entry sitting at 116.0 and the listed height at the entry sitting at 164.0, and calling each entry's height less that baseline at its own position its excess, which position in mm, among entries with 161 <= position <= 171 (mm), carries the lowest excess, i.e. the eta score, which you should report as 170.0 mm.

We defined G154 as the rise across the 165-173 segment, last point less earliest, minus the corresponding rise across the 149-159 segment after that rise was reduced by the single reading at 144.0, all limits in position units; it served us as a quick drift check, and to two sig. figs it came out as 52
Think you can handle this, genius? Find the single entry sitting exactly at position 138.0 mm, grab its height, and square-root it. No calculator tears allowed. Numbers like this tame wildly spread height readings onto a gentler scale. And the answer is 6.85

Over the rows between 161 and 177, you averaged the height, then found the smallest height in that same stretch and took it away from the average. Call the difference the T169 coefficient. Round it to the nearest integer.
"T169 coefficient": 4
